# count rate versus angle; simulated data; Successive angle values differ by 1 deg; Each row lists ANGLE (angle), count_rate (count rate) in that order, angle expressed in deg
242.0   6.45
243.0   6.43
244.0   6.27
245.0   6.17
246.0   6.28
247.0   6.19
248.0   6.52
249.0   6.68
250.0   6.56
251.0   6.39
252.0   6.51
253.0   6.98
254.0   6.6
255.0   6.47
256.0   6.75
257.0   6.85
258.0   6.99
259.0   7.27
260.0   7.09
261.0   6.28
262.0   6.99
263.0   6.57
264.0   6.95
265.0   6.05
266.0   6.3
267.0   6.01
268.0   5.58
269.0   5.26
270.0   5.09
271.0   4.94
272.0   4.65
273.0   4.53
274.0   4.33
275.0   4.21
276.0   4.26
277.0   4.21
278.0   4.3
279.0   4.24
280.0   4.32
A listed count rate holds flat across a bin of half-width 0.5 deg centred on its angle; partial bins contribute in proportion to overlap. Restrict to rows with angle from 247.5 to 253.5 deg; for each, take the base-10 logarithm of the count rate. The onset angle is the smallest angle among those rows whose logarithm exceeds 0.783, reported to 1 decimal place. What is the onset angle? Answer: 248.0 deg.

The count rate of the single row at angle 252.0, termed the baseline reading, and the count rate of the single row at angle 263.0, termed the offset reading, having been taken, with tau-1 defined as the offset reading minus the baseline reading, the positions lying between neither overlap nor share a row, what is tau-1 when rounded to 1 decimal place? 0.1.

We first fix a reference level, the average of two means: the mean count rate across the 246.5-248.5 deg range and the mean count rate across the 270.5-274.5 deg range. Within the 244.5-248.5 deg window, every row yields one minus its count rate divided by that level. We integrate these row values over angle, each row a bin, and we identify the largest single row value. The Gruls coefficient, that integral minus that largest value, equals -0.46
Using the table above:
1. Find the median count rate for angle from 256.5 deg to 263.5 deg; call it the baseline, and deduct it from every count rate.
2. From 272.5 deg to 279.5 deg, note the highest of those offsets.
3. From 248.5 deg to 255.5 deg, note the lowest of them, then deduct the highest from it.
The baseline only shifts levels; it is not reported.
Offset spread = 1.9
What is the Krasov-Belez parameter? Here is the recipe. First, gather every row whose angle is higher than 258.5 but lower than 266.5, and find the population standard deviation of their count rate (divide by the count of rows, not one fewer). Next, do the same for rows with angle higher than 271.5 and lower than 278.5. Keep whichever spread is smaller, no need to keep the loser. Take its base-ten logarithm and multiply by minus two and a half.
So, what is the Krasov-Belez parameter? 2.01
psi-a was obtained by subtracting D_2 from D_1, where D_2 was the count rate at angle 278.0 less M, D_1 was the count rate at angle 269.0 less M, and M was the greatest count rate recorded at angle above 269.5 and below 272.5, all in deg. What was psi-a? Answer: 1.0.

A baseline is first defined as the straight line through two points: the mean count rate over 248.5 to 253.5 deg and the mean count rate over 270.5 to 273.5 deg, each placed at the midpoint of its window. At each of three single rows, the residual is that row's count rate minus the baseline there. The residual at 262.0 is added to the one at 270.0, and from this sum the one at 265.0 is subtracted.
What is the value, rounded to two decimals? 0.87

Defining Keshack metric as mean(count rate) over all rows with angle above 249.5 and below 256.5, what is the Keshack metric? 6.6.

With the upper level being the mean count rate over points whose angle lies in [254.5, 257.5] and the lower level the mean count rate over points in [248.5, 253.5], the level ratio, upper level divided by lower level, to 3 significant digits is 1.01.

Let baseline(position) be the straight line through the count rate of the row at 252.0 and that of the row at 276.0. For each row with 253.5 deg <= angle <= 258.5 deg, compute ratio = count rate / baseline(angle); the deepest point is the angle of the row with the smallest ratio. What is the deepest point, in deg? 255.0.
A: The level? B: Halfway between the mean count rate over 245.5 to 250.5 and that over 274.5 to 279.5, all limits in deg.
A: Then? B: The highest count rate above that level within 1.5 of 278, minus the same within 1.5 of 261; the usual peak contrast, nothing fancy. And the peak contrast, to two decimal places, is -2.79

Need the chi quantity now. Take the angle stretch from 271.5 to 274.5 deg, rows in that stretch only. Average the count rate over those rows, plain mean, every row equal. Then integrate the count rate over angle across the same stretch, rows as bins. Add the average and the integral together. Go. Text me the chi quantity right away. 18.0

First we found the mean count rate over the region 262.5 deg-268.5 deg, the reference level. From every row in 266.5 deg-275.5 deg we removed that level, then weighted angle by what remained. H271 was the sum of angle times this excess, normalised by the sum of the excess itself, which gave 272.1 deg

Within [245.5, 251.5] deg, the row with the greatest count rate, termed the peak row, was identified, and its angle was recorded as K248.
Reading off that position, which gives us 249.0 deg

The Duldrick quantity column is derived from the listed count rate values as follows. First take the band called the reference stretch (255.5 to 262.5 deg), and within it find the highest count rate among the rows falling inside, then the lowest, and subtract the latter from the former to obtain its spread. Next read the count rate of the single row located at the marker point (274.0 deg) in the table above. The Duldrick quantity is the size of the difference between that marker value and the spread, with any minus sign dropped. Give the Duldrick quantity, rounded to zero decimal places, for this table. 3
